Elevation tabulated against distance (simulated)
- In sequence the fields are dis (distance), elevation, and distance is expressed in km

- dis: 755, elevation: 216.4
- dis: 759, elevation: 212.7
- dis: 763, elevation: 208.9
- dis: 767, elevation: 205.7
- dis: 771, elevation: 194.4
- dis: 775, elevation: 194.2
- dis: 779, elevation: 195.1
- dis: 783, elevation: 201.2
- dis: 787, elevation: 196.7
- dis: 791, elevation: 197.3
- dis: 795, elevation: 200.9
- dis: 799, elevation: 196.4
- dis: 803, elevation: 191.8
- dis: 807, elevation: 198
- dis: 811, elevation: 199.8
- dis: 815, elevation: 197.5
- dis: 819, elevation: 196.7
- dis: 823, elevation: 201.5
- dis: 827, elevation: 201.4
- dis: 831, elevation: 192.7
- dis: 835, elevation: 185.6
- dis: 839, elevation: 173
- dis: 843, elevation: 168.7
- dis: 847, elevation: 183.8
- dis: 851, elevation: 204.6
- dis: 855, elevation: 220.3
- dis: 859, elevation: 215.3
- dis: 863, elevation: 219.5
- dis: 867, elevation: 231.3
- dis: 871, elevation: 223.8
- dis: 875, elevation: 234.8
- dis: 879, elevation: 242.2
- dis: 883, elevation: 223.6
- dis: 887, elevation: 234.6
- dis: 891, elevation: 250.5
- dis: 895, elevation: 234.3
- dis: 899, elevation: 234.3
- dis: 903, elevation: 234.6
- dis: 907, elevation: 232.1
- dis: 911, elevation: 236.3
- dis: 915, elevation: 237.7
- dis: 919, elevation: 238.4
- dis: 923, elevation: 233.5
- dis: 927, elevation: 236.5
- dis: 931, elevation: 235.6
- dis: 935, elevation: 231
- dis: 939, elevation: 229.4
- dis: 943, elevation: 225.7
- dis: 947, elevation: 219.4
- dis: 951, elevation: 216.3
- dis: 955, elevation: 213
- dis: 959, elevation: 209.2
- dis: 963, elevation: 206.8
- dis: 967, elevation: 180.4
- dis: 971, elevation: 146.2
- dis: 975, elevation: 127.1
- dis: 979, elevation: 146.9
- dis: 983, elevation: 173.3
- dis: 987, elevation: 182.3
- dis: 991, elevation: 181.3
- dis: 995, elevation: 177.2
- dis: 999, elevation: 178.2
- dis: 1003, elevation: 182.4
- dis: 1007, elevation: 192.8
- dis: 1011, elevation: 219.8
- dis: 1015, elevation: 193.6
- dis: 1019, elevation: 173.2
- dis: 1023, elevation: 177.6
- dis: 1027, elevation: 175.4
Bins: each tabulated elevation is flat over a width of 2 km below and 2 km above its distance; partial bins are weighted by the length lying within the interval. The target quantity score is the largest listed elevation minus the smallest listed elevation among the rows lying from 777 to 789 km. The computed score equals 6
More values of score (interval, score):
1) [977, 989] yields 35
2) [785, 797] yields 4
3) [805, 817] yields 2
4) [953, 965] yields 6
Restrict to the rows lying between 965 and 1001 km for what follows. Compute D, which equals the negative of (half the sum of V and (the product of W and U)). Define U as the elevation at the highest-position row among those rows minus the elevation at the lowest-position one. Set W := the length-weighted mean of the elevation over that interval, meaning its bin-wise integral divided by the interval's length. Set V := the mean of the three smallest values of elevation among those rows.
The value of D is 112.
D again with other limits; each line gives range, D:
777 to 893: -5798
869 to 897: -1346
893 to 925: -23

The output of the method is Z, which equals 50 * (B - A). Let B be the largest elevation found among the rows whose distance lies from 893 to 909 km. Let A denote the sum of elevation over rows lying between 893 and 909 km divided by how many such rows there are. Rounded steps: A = 234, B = 234.6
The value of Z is 39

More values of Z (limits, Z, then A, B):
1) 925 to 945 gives 243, 232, 236.5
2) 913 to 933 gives 103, 236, 238.4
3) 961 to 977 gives 2084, 165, 206.8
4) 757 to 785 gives 548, 202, 212.7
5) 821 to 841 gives 533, 191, 201.5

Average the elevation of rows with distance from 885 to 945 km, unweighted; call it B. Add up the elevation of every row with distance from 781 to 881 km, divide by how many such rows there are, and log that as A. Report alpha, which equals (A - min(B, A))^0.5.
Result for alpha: 0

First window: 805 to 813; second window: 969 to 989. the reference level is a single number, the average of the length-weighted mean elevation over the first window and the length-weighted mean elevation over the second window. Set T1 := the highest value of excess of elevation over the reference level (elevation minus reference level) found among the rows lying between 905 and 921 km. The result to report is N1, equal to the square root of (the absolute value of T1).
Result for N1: 7.8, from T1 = 61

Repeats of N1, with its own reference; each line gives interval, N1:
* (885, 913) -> 8.6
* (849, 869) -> 7.4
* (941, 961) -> 7.0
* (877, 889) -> 8.1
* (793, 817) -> 4.9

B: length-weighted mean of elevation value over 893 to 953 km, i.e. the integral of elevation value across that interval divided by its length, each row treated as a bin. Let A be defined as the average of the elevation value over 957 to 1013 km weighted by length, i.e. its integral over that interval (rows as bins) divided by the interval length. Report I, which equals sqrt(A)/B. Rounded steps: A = 179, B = 232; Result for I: 0.058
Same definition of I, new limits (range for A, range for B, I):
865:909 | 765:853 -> 0.079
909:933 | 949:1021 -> 0.084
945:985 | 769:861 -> 0.069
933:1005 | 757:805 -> 0.069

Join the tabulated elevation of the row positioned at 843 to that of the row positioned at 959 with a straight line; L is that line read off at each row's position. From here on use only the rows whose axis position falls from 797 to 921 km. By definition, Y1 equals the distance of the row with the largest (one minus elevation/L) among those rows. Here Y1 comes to 843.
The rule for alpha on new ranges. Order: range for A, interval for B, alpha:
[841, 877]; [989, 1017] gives 5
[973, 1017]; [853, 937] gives 0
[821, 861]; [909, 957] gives 0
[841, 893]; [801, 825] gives 5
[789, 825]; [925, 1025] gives 2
